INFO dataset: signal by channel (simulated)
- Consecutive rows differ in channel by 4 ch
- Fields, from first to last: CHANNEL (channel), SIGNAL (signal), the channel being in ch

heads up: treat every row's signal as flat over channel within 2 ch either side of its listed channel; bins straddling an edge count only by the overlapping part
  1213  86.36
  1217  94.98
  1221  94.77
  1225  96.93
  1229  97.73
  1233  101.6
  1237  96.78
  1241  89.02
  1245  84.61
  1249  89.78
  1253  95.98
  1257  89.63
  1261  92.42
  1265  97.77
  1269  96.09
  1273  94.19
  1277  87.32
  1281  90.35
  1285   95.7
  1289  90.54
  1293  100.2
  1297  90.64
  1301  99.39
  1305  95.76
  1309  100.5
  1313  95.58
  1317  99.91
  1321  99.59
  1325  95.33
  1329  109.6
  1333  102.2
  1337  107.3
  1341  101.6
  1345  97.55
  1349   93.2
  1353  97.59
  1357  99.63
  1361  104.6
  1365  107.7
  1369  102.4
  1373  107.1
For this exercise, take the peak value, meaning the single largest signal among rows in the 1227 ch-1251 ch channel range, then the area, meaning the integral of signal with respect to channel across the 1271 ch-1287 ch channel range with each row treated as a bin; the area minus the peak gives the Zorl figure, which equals 1369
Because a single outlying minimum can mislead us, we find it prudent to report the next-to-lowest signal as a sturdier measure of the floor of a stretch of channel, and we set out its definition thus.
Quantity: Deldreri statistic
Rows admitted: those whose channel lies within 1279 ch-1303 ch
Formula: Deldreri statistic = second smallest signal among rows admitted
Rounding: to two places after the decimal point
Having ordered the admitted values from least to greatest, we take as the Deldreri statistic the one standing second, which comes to 90.54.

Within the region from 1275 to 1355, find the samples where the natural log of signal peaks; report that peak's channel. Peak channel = 1329 ch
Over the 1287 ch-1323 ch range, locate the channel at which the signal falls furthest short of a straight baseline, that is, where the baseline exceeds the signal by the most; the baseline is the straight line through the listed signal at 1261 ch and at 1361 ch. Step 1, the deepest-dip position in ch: 1297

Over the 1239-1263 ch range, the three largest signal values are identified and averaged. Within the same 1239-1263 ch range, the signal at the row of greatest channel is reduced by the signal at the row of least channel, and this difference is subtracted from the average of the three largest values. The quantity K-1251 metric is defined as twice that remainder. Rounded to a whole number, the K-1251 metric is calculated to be 179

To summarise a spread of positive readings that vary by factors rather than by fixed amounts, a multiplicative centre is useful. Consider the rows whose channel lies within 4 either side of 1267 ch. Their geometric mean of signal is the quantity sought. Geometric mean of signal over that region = 97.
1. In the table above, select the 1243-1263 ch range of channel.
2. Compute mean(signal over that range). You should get 90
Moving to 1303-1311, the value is 98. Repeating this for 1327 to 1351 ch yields 102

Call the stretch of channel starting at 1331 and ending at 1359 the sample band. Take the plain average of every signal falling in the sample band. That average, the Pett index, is 100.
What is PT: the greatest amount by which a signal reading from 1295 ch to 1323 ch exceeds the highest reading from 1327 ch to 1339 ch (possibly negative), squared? 83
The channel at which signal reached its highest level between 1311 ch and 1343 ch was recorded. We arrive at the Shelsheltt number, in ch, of 1329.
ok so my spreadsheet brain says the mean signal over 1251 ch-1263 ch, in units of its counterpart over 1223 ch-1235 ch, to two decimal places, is 0.94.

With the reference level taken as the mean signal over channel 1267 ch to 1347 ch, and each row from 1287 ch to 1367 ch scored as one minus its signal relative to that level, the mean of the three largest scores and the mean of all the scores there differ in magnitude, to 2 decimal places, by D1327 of 0.08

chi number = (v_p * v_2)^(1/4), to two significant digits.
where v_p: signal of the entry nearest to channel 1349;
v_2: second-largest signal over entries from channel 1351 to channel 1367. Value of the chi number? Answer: 9.9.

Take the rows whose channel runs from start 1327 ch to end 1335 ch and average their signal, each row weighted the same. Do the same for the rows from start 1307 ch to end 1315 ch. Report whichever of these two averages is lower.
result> 98.0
